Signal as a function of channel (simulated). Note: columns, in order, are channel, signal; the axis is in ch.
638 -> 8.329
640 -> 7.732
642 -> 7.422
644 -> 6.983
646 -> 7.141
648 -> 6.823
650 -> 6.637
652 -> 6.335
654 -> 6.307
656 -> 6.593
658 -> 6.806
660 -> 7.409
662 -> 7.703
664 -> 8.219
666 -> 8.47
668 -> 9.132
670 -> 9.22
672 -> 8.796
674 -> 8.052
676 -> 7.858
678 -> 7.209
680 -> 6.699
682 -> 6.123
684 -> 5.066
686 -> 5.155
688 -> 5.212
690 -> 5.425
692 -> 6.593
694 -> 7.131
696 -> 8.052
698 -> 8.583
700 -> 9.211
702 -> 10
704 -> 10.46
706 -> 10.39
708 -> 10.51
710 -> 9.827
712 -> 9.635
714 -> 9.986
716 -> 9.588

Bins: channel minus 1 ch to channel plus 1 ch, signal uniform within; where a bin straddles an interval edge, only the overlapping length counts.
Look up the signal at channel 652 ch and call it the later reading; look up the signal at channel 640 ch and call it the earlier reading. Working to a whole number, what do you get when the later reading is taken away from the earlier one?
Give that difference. 1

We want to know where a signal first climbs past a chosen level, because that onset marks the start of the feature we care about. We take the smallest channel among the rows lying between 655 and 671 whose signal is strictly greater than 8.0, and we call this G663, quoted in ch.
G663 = 664 ch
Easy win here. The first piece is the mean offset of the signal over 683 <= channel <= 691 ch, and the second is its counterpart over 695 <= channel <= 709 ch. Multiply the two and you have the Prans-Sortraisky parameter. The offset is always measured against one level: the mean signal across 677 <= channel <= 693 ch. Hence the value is -2.6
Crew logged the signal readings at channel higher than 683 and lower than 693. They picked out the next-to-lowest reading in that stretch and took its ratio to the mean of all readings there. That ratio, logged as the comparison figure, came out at 0.94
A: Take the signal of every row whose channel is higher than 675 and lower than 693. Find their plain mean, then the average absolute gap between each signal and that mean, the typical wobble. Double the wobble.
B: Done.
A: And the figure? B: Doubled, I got 1.67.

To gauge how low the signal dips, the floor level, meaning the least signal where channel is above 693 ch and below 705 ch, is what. 7.131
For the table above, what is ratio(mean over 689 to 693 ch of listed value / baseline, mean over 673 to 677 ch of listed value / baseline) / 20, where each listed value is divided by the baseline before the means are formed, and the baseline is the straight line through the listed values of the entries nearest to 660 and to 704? 0.033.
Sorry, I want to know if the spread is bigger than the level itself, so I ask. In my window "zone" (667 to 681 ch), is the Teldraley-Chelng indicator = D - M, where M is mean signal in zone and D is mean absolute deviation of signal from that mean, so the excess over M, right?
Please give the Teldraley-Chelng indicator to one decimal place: -7.4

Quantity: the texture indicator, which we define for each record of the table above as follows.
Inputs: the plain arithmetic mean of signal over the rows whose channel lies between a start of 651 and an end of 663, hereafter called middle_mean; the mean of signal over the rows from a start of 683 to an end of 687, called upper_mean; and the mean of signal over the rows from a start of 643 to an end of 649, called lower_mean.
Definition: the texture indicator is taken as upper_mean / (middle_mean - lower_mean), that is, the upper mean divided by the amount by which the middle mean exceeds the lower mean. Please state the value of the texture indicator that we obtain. -41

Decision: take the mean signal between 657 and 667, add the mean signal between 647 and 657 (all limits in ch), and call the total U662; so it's 14.3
